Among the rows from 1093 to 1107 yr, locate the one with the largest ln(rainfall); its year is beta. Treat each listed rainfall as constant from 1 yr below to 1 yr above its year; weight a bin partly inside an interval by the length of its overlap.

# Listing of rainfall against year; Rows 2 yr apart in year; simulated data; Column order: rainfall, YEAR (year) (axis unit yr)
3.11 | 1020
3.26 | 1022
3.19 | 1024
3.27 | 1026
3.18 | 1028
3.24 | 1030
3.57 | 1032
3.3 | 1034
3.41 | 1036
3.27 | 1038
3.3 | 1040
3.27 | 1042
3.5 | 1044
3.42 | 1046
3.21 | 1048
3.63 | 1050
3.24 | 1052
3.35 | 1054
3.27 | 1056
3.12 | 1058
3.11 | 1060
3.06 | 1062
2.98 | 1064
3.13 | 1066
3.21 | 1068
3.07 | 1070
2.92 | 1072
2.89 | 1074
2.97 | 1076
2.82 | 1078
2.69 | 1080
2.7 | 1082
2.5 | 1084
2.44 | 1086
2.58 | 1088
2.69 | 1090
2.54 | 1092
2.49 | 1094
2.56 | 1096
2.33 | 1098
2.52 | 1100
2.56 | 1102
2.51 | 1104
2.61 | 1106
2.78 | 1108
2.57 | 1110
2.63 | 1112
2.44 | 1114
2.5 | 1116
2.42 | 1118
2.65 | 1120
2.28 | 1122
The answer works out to 1106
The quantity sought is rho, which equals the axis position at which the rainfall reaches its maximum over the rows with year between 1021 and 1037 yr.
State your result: 1032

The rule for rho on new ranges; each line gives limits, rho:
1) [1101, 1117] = 1108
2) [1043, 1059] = 1050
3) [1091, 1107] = 1106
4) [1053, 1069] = 1054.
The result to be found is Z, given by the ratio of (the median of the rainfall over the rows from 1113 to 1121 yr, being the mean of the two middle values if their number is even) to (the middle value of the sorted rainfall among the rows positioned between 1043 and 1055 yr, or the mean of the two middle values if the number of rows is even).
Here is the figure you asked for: 0.73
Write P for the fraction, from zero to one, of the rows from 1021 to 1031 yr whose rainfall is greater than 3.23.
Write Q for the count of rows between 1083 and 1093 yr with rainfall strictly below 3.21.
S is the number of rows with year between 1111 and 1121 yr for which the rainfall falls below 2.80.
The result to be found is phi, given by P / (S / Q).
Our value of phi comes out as 0.60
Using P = 0.6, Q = 5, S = 5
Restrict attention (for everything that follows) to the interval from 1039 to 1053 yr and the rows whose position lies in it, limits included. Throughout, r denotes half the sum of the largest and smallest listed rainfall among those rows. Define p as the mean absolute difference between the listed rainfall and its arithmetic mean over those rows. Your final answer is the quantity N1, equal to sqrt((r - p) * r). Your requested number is 3.36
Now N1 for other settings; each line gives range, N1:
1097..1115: 2.51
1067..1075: 2.99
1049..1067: 3.23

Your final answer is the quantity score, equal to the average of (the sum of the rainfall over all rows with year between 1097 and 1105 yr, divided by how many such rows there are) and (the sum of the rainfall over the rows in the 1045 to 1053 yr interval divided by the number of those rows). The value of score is 2.93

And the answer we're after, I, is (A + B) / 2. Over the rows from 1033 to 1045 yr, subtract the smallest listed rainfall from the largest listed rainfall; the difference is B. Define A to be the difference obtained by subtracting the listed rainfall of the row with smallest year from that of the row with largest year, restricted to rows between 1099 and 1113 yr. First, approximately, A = 0.11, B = 0.23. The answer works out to 0.17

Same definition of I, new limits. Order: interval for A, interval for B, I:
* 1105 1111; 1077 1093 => 0.17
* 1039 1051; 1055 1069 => 0.31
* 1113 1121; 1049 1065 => 0.43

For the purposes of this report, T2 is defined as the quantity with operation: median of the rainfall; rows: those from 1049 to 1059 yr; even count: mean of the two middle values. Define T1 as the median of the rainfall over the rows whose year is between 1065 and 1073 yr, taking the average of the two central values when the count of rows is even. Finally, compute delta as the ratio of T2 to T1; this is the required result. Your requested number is 1.1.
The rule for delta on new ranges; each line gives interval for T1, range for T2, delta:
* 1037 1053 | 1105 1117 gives 0.8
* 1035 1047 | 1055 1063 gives 0.9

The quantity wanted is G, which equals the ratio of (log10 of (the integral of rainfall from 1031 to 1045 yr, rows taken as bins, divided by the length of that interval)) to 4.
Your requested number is 0.132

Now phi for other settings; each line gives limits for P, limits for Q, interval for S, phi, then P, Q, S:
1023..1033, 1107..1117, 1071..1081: 3.00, 0.6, 5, 1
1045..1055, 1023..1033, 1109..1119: 0.32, 0.8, 2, 5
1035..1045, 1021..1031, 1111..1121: 0.40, 1.0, 2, 5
